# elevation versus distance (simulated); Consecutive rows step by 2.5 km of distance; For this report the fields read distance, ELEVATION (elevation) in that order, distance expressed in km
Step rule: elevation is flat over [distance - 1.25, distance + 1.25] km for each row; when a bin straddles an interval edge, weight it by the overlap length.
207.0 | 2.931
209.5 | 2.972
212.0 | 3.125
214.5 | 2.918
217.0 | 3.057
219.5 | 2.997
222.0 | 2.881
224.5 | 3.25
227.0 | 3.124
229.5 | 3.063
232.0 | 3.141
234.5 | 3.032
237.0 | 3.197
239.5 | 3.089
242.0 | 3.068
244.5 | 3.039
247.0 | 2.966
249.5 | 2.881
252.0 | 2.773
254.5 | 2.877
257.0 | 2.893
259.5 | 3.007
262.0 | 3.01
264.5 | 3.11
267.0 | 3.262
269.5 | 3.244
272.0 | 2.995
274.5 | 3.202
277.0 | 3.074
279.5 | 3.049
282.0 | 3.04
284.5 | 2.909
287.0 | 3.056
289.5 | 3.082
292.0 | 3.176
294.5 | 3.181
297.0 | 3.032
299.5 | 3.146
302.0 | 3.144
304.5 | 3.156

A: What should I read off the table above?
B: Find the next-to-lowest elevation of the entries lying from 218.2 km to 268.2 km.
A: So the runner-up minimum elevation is 2.877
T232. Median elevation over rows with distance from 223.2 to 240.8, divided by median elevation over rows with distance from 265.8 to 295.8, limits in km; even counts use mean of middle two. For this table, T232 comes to 1.01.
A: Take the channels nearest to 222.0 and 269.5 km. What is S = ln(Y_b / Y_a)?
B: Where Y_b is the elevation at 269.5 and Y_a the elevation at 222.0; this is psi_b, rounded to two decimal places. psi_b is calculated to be 0.12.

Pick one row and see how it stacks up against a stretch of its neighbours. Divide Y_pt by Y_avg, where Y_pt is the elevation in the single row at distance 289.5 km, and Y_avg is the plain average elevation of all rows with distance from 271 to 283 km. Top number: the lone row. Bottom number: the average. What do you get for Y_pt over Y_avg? 1.003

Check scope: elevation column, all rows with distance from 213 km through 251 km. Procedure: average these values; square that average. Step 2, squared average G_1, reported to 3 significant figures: 9.28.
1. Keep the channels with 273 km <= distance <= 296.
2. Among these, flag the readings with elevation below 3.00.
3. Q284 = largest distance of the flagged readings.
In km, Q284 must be 284.5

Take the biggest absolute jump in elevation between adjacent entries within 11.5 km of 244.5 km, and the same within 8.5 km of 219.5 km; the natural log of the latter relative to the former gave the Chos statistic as 0.80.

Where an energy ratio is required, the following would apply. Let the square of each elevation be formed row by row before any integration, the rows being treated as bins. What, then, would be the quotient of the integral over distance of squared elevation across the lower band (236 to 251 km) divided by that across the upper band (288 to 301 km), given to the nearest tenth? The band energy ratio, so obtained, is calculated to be 1.1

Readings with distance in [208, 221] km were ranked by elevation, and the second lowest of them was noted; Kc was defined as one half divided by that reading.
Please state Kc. 0.168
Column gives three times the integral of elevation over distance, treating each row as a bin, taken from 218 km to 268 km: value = 455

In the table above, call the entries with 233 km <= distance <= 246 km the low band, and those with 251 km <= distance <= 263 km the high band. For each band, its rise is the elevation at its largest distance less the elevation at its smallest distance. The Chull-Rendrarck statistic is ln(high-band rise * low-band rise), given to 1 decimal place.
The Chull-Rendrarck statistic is -6.4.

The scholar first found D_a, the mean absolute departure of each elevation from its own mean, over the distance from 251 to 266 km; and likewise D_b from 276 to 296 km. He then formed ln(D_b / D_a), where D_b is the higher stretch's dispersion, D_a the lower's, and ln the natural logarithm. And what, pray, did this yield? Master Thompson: -0.5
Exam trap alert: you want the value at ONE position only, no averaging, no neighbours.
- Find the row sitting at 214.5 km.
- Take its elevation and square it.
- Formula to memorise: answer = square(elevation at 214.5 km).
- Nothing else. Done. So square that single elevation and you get 8.5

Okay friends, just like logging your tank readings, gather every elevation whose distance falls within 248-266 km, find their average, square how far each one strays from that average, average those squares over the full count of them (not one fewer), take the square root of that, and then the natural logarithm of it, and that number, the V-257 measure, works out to -2.3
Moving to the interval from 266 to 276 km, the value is -2.2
